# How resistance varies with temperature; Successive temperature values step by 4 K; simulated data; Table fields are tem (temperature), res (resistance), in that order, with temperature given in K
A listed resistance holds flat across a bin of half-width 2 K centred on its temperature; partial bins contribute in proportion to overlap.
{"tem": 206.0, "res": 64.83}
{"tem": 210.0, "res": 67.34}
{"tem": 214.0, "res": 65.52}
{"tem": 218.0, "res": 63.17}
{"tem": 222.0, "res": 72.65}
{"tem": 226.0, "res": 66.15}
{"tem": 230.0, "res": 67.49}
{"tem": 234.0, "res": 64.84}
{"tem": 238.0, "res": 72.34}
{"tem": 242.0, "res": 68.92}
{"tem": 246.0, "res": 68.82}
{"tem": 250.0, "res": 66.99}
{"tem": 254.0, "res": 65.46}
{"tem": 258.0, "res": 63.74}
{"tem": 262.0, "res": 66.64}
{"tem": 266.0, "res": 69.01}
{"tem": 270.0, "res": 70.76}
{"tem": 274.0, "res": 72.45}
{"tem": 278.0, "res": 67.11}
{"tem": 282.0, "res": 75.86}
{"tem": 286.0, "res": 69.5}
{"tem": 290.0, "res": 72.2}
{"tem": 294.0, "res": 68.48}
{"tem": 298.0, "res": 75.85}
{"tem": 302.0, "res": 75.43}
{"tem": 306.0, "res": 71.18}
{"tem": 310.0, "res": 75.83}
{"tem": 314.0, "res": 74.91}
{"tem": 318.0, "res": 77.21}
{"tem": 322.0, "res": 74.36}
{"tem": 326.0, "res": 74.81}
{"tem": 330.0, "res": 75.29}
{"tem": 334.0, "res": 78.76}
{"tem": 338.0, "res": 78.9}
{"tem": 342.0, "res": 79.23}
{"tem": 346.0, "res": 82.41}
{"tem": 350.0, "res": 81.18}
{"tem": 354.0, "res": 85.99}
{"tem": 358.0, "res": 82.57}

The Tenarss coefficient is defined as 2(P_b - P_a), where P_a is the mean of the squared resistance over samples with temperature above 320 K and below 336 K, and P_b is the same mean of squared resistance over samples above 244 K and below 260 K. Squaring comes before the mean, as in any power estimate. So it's -2713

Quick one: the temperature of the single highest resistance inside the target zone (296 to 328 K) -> 318.0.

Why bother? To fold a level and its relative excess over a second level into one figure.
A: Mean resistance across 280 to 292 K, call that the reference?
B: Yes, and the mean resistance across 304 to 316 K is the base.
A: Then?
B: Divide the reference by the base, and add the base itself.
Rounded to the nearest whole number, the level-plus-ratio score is 75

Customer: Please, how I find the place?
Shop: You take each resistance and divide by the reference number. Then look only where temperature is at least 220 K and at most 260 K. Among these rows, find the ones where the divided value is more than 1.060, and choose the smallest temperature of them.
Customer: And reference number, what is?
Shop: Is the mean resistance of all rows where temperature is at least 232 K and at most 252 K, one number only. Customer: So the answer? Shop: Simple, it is 222.0 K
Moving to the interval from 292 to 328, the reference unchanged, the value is 298.0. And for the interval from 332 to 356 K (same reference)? 334.0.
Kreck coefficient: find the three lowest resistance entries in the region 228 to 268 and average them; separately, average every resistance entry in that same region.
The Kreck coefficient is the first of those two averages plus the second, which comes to 132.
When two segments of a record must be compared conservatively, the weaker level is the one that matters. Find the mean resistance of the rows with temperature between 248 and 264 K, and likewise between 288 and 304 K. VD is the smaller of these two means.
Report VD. 66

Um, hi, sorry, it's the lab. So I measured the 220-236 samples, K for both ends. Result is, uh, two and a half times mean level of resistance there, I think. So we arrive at 169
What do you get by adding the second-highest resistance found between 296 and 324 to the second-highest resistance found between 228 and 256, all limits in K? 145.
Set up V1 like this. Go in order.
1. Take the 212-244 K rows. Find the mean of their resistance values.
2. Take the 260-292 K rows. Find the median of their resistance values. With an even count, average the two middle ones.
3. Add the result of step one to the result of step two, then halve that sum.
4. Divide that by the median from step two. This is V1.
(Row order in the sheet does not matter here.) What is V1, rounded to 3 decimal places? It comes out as 0.982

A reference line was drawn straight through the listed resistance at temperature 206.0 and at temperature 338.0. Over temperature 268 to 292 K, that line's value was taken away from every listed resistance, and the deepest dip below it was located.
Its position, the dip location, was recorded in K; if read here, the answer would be 278.0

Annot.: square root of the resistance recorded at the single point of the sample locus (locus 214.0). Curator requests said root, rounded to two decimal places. 8.09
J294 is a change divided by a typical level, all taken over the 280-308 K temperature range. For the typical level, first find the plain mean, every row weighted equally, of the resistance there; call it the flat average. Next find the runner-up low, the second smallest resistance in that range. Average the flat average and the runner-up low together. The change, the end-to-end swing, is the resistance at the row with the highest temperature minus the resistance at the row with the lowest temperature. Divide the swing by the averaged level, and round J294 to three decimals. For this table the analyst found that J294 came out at -0.066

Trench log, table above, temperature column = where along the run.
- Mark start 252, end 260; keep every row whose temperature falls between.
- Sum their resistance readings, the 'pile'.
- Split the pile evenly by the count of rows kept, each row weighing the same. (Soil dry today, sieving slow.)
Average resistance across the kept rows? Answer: 65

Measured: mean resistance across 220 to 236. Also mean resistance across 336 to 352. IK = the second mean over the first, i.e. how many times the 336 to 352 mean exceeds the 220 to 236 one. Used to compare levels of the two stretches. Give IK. 1.187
